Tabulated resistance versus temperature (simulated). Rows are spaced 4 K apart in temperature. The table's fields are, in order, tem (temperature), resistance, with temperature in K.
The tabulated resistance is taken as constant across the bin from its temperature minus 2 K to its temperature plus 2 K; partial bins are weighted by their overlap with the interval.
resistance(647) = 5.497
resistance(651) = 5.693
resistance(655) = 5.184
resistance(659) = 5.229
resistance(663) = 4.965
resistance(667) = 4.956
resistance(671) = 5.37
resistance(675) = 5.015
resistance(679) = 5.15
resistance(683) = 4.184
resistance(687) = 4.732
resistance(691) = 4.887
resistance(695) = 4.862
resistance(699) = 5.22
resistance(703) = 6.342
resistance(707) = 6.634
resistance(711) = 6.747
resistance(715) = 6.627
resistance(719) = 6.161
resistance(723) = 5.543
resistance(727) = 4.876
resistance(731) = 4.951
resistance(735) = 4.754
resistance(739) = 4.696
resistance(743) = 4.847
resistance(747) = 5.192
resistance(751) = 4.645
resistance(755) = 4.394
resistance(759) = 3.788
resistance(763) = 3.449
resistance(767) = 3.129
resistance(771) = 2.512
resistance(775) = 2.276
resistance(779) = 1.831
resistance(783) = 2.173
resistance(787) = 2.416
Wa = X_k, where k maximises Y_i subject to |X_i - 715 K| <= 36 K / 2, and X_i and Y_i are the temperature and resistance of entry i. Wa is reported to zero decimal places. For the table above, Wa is 711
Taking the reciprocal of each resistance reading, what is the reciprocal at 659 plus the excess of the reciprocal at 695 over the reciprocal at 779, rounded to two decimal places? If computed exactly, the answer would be -0.15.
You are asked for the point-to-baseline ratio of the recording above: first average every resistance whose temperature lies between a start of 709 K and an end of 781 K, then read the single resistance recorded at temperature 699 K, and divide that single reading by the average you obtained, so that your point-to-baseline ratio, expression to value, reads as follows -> 1.17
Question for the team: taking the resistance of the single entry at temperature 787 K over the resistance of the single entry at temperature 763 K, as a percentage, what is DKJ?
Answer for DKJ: 70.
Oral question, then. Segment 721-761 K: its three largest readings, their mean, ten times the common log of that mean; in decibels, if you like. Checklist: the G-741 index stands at 7.2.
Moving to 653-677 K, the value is 7.2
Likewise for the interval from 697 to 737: 8.2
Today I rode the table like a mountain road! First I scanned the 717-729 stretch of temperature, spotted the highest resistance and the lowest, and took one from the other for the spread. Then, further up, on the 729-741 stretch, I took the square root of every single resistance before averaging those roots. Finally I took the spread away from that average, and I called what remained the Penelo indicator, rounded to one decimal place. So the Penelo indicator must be 0.9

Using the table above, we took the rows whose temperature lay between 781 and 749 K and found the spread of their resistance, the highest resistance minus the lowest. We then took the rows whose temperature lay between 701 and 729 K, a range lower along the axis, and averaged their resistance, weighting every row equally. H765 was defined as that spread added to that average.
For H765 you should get 8.9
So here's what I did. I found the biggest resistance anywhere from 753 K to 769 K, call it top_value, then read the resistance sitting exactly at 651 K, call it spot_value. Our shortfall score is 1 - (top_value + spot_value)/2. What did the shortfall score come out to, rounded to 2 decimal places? -4.04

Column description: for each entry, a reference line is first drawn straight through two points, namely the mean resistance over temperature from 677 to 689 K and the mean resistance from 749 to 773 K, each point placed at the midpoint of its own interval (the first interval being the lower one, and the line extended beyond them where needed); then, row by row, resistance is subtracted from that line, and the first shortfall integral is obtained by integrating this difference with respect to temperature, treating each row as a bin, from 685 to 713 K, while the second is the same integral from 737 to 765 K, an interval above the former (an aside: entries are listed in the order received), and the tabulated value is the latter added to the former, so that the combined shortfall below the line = -50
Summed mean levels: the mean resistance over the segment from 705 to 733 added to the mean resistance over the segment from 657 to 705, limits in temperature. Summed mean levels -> 11.0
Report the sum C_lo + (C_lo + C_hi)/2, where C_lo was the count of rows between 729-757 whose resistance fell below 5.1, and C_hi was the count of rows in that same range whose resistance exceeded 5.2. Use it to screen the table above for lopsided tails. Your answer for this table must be 9.0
